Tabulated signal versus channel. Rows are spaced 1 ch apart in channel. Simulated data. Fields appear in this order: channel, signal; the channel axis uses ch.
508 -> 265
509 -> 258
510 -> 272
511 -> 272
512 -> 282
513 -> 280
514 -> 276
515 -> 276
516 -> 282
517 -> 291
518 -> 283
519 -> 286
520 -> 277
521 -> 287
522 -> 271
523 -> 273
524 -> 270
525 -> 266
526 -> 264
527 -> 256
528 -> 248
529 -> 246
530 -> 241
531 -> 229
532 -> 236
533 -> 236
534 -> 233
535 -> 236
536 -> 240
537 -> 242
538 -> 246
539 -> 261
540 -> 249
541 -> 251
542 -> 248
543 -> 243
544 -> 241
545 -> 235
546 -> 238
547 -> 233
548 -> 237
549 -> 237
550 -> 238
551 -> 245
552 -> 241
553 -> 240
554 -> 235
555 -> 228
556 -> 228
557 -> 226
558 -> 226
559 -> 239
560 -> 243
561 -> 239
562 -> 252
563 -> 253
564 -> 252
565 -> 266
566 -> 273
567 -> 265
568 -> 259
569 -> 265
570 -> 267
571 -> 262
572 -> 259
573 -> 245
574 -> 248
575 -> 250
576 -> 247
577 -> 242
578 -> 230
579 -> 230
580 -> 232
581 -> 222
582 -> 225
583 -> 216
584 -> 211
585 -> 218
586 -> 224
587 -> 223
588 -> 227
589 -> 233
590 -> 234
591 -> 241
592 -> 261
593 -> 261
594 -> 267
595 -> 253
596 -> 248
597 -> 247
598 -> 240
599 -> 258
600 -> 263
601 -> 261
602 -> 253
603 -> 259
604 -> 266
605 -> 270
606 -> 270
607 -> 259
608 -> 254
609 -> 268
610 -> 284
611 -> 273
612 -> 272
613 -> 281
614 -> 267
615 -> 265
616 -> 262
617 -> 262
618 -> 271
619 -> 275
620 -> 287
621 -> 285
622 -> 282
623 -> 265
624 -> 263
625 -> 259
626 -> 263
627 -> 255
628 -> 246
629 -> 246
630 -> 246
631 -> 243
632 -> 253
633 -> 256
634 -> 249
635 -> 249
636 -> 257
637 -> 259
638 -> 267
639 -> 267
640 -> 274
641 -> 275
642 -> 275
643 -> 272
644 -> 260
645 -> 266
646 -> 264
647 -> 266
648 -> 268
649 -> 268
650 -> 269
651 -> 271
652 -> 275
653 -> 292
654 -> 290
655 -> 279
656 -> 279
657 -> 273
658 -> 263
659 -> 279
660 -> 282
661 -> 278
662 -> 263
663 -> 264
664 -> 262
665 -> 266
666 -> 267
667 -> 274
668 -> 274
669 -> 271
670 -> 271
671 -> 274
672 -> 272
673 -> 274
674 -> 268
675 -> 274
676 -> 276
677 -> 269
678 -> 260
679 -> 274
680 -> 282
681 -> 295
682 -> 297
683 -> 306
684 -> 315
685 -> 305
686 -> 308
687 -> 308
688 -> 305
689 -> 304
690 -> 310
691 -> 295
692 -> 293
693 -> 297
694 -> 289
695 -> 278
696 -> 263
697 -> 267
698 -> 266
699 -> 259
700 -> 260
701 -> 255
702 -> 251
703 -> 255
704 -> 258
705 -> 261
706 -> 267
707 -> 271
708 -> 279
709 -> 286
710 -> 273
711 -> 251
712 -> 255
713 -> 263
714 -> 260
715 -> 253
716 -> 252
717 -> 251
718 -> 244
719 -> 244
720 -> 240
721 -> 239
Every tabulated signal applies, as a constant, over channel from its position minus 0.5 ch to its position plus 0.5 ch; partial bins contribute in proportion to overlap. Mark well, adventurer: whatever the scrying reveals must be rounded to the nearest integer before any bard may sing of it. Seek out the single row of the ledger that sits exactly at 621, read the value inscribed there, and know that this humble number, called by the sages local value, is 285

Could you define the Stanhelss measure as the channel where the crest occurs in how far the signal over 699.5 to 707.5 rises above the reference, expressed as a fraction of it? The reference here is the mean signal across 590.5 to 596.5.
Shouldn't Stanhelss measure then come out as 707 ch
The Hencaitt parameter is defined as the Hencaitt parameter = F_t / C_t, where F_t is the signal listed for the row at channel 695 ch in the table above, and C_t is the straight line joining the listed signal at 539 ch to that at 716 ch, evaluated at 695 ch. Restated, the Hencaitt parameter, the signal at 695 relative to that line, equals 1.10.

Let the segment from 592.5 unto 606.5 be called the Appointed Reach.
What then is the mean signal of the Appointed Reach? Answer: 258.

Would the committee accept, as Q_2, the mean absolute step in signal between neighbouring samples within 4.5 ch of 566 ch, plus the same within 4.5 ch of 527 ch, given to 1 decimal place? 11.1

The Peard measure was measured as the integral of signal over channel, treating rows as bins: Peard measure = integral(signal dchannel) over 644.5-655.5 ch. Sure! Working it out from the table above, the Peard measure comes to 3008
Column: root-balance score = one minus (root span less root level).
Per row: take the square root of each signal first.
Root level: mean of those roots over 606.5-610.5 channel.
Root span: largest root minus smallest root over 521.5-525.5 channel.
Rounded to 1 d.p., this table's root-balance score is 17.1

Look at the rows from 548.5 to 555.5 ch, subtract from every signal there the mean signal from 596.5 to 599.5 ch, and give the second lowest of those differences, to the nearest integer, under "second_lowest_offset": -13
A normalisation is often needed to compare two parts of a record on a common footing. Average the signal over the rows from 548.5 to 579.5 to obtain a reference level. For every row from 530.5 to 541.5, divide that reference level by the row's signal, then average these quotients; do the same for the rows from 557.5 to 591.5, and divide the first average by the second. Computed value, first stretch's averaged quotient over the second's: 1.00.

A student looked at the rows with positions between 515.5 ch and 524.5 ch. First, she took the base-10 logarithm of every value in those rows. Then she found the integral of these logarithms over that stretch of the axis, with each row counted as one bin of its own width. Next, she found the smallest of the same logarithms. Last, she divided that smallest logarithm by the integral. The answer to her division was 0.11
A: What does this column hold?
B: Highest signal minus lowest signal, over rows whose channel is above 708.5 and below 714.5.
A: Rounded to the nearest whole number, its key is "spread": 35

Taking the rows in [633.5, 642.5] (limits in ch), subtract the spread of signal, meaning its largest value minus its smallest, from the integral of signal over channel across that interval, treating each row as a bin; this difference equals 2346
